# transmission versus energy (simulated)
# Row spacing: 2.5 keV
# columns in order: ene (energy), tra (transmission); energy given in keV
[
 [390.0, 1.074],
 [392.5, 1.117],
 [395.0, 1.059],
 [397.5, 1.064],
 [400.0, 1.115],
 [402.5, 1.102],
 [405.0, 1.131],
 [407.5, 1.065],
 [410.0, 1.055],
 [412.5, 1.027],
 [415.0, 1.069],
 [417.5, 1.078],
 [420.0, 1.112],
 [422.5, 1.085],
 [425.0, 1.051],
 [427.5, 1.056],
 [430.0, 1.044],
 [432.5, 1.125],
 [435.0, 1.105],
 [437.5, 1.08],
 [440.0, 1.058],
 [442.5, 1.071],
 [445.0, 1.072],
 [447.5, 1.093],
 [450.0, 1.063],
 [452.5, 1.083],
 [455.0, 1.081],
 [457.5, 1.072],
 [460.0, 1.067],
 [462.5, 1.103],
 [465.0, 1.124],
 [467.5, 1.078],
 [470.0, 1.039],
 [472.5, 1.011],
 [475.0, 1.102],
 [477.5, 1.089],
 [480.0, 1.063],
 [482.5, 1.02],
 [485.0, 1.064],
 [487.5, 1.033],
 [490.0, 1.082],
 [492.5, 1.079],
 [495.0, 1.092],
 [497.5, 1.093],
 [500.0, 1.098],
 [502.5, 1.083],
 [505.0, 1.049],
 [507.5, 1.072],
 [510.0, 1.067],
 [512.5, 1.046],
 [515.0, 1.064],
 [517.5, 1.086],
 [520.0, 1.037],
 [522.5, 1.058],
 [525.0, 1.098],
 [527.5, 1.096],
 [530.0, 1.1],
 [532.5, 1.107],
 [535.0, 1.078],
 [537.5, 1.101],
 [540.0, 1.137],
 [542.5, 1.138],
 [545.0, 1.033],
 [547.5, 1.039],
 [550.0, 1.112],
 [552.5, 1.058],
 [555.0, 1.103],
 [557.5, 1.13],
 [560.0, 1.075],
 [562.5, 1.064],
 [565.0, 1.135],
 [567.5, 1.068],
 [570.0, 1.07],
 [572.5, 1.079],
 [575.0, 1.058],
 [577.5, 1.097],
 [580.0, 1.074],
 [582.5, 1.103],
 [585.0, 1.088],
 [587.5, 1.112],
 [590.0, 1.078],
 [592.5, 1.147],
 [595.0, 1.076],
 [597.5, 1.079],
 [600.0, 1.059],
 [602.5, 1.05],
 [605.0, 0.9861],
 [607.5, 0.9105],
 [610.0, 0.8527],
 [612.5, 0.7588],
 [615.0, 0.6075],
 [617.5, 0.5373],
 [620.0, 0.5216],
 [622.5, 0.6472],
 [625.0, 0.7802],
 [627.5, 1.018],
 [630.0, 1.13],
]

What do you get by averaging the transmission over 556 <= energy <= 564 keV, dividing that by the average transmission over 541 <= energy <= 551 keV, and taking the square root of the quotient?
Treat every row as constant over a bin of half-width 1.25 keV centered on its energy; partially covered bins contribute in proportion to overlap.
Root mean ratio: 1.00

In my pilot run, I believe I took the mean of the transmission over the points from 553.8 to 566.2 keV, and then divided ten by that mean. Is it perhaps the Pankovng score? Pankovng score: 9.1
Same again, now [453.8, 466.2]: 9.2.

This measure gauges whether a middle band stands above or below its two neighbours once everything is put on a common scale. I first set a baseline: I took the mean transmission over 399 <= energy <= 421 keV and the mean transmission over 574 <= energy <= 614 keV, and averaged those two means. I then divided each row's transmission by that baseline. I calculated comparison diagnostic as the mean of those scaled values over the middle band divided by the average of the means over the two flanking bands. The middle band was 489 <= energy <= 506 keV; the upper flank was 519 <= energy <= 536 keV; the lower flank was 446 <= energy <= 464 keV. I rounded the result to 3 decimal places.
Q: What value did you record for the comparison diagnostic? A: 1.001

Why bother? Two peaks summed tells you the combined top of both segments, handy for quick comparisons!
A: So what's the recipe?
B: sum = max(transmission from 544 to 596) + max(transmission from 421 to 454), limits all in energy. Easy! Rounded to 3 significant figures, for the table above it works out 2.27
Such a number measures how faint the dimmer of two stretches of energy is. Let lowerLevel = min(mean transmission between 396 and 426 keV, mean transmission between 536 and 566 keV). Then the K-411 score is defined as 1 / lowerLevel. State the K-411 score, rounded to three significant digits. 0.926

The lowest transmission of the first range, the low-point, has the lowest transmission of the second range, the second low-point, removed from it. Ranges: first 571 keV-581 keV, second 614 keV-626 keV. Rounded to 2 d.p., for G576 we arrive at 0.54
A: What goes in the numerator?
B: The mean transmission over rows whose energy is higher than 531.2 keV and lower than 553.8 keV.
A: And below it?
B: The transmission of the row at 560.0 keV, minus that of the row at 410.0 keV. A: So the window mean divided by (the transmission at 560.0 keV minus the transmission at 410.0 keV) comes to 54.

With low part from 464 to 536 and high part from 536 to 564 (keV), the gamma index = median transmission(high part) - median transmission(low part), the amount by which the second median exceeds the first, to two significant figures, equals 0.023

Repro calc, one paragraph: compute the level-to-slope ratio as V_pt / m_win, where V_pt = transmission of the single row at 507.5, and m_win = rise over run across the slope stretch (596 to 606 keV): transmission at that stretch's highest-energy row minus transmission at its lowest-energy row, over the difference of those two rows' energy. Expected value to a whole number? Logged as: -87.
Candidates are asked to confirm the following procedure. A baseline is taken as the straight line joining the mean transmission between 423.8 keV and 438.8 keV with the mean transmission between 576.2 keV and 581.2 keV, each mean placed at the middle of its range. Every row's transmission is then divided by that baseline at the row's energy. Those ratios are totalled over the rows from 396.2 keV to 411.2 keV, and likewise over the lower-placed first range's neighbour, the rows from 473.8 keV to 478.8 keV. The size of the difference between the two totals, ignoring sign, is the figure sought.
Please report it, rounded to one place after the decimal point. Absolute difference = 4.0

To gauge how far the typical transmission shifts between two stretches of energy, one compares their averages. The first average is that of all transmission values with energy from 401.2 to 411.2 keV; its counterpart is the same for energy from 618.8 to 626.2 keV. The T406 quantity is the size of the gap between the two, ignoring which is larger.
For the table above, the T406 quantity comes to 0.439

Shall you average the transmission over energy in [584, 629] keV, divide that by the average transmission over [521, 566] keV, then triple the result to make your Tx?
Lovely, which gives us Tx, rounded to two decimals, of 2.49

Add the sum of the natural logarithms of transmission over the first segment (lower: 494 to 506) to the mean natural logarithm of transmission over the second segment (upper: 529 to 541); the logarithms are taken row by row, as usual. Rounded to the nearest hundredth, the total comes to 0.50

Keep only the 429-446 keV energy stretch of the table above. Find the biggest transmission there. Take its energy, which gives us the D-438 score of 432.5 keV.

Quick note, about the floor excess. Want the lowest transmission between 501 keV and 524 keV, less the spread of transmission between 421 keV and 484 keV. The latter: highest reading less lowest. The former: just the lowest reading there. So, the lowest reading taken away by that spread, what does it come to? 0.923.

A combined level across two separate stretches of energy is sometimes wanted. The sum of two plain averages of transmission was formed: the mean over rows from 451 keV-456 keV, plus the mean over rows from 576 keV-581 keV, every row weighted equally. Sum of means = 2.17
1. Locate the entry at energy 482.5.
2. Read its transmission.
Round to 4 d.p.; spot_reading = 1.0200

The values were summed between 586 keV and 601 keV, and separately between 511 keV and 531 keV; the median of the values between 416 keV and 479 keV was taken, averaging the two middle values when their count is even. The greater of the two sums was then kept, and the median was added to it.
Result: 9.7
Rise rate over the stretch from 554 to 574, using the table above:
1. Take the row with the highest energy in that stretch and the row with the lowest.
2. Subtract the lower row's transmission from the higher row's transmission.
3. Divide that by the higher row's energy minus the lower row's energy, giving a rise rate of -0.001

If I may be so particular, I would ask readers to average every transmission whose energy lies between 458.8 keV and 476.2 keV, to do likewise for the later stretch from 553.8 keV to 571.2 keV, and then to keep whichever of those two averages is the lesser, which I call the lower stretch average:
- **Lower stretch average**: 1.07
